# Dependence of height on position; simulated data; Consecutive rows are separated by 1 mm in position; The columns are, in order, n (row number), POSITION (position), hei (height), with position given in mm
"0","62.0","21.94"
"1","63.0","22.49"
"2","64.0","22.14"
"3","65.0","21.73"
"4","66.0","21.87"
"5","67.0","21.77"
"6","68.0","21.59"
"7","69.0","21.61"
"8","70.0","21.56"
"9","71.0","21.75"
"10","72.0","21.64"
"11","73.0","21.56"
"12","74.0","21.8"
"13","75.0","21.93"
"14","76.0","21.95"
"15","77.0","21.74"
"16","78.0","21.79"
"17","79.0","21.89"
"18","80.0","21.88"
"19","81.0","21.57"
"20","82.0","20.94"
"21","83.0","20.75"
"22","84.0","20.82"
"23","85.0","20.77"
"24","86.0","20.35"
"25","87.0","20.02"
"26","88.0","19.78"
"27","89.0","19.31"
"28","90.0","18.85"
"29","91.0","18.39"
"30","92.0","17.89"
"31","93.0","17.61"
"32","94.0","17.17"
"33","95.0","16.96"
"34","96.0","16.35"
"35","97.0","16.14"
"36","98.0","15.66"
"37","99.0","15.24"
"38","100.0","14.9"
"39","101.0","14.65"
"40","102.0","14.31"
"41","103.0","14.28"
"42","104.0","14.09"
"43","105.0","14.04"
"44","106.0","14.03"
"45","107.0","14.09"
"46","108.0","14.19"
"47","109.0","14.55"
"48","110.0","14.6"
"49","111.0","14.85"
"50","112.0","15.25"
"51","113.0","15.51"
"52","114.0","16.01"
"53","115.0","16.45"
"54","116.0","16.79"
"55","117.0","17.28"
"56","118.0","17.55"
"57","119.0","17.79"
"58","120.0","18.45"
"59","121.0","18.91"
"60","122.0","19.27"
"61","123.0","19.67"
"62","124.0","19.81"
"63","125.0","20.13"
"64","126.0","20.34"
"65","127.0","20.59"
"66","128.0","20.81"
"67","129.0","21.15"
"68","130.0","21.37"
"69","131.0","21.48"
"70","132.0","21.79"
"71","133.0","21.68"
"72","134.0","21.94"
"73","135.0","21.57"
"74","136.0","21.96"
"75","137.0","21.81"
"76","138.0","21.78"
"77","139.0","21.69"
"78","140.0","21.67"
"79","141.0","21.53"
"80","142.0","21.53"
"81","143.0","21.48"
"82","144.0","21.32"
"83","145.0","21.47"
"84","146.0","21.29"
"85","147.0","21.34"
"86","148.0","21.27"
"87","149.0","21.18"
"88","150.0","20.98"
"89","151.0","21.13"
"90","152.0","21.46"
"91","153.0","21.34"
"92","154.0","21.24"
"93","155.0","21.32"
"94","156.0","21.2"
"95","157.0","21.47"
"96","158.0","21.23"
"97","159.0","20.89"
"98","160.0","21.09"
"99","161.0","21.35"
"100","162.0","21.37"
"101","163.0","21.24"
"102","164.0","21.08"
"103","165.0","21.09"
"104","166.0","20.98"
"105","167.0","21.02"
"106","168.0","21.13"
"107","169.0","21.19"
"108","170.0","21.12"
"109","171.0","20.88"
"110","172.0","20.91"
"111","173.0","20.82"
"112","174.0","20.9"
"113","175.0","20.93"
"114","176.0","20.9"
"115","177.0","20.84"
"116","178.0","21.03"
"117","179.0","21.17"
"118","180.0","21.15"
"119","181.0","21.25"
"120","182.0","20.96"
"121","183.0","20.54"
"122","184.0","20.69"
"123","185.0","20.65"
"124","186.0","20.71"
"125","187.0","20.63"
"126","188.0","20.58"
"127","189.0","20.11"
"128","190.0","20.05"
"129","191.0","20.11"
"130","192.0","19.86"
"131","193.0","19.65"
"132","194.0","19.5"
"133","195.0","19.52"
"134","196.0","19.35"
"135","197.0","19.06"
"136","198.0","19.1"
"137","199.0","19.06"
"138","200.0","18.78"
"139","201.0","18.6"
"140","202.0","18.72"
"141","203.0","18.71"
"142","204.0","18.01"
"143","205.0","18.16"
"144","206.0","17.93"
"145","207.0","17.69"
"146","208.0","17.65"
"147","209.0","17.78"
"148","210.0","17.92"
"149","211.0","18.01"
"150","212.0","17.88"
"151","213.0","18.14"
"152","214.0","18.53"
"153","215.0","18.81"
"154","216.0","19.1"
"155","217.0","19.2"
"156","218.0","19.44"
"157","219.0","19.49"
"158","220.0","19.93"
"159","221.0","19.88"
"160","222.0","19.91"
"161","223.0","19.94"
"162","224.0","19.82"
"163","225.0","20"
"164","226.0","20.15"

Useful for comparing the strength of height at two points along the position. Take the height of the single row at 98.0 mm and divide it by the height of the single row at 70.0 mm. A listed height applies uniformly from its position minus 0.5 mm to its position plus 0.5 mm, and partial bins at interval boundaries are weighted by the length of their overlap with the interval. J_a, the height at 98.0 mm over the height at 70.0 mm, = 0.73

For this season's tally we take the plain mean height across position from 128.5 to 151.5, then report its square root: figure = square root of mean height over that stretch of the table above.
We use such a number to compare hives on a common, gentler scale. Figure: 4.64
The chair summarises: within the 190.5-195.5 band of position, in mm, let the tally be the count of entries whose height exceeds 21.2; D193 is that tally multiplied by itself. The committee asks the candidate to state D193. 0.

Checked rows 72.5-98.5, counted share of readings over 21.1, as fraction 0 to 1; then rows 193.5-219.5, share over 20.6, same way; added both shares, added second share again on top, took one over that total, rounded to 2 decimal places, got 2.89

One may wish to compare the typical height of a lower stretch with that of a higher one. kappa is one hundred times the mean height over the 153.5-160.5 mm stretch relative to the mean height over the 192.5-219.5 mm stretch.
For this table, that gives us 114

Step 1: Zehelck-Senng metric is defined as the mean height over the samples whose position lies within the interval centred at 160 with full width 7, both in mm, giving 21.2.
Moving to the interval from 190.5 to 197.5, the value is 19.6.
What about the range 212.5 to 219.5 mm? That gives 19.0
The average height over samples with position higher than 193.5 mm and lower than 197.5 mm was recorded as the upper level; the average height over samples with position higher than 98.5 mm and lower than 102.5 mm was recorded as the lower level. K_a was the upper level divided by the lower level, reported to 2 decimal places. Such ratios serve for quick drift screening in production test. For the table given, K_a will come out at 1.31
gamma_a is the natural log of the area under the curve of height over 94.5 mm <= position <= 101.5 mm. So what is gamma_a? 4.70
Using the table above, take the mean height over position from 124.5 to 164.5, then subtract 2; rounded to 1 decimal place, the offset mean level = 19.3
